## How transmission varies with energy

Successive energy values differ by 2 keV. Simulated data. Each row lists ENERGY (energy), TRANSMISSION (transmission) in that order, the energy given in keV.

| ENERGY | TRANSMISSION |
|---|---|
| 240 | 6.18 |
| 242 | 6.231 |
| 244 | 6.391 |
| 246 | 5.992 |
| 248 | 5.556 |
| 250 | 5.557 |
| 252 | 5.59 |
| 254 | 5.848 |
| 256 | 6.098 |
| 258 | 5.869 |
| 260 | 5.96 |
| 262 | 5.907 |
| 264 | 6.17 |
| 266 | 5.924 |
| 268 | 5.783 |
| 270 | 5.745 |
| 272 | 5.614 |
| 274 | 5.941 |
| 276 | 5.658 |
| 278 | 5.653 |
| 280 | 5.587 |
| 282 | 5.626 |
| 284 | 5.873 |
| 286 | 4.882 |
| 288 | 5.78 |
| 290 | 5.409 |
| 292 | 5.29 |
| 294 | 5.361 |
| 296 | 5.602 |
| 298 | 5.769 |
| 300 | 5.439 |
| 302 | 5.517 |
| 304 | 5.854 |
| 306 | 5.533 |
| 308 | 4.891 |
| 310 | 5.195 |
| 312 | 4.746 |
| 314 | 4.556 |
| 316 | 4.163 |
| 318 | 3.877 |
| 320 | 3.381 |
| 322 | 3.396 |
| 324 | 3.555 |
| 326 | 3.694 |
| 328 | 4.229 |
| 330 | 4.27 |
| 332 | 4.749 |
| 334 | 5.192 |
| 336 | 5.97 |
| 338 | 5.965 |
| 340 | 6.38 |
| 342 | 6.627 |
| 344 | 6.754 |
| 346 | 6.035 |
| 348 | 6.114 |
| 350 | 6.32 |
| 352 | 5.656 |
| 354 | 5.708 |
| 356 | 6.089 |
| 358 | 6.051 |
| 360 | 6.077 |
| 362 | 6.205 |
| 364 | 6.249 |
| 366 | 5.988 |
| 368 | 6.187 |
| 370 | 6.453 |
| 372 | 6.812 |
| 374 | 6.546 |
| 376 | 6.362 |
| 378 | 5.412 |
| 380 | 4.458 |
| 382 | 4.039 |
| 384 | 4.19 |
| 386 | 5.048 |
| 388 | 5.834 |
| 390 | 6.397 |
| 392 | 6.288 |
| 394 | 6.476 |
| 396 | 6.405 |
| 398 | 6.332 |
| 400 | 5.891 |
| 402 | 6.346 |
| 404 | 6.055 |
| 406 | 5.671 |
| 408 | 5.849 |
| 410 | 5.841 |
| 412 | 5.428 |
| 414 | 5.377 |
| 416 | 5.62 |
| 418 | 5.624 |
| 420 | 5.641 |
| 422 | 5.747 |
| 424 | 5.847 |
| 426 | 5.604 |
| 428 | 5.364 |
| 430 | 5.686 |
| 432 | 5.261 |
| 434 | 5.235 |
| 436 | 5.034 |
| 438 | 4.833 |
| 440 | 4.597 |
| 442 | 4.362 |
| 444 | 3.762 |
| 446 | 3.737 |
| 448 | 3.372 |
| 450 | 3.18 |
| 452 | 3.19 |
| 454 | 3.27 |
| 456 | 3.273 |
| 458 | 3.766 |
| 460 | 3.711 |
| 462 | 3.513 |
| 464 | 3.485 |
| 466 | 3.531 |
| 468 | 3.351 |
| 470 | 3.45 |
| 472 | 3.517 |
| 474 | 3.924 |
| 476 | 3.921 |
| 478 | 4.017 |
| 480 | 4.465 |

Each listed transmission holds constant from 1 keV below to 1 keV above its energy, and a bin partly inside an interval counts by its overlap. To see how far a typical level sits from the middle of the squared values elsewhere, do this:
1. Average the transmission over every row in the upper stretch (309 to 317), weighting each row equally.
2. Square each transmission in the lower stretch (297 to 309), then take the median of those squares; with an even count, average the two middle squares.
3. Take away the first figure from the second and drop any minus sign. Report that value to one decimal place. 25.9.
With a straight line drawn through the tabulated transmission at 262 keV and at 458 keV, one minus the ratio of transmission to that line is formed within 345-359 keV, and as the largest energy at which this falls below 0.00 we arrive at 358 keV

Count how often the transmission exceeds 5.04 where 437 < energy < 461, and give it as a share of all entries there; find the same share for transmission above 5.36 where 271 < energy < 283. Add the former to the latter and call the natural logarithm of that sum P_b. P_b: 0.00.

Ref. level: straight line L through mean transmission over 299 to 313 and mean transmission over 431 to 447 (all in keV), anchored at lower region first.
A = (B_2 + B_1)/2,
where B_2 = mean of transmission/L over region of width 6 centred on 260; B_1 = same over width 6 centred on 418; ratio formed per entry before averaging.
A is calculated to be 1.13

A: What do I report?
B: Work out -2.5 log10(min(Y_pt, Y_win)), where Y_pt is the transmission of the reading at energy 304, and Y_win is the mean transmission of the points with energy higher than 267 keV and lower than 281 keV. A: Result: -1.9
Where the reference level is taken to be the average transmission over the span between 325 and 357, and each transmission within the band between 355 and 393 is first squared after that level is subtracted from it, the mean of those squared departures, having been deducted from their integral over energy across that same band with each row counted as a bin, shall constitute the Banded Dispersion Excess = 25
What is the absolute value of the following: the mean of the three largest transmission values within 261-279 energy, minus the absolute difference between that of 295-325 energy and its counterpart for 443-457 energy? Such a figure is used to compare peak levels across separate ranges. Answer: 3.9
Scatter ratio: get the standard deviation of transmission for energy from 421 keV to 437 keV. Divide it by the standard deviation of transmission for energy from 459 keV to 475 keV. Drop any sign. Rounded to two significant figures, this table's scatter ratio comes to 1.6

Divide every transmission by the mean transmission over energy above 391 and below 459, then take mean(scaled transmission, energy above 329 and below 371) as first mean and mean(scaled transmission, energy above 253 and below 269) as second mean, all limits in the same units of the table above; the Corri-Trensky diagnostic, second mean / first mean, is 1.00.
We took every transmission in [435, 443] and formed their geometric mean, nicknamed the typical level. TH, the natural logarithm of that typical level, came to 1.55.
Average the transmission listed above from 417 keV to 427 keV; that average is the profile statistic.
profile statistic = 5.7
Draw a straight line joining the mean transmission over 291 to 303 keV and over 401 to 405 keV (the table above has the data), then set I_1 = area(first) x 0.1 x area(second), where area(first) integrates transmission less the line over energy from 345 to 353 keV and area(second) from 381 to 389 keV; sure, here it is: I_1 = -1.6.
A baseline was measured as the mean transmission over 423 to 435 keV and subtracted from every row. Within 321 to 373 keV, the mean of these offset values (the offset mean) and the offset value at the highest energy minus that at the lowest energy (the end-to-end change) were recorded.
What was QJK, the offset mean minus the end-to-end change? -3.3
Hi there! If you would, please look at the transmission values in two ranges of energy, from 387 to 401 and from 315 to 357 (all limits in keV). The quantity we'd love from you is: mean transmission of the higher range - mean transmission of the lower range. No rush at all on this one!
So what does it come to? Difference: 1.1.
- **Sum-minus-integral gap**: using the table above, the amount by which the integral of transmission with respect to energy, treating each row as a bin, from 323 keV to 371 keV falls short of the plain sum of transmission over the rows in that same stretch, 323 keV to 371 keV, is -137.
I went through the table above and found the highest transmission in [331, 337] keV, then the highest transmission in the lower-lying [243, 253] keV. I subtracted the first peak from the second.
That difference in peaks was 0.42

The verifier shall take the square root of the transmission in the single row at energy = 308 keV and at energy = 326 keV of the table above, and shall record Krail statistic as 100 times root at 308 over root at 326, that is 115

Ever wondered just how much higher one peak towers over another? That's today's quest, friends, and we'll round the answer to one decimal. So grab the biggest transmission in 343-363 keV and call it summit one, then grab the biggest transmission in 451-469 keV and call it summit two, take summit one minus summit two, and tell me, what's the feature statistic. 3.0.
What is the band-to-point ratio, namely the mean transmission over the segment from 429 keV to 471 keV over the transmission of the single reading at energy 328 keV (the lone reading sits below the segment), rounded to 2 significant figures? 0.94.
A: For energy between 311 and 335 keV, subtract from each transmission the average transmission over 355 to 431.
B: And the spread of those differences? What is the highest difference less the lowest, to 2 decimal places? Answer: 1.81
